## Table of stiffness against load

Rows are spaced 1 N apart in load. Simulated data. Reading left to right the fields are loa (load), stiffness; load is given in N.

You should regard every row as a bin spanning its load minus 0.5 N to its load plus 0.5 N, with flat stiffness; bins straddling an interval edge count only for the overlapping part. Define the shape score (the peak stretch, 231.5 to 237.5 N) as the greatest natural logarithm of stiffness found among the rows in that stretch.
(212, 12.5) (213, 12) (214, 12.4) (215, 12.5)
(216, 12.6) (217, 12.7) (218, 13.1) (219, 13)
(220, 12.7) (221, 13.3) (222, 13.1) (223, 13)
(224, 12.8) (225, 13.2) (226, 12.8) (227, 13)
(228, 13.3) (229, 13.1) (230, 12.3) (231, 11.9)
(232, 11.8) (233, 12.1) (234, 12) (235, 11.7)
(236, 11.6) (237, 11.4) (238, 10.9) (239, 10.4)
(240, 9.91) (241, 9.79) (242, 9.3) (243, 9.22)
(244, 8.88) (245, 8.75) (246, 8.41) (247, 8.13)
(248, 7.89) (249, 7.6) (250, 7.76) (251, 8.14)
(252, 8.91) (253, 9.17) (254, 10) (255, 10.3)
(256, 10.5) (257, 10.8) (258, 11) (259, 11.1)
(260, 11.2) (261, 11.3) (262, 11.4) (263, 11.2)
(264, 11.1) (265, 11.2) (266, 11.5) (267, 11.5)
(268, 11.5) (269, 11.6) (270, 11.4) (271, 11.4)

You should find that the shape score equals 2.49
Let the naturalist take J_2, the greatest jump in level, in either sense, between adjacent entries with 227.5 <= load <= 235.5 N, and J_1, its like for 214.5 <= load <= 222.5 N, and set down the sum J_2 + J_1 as 1.4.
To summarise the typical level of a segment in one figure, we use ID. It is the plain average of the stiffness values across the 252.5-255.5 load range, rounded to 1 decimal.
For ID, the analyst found 9.8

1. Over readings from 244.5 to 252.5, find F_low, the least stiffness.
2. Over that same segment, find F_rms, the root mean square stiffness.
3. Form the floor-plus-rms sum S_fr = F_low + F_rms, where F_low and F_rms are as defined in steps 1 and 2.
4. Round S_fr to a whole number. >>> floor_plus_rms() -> 16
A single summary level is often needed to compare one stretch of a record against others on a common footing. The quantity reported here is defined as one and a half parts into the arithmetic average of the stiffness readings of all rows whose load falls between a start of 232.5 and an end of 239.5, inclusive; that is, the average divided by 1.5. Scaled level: 7.63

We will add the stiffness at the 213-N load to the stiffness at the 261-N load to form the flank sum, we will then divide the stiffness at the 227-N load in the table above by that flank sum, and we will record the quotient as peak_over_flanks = 0.56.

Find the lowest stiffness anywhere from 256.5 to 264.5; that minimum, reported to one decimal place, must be 10.8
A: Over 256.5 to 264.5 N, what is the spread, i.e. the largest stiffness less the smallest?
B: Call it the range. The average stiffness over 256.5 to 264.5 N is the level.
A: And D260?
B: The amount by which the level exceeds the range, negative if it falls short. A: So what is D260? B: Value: 11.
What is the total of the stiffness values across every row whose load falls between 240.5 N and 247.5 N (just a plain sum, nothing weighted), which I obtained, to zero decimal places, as 62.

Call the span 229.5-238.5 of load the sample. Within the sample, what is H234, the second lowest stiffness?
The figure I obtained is 11.4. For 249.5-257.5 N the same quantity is 8.14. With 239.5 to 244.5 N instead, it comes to 9.22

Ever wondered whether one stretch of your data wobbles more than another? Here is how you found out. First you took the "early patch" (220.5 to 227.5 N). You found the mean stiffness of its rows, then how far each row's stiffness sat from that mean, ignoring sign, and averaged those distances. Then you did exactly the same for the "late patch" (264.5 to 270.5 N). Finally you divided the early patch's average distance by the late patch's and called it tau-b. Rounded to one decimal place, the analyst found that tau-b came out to 1.5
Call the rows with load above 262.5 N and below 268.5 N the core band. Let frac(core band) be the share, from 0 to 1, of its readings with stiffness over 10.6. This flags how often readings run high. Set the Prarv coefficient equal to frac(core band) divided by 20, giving 0.05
